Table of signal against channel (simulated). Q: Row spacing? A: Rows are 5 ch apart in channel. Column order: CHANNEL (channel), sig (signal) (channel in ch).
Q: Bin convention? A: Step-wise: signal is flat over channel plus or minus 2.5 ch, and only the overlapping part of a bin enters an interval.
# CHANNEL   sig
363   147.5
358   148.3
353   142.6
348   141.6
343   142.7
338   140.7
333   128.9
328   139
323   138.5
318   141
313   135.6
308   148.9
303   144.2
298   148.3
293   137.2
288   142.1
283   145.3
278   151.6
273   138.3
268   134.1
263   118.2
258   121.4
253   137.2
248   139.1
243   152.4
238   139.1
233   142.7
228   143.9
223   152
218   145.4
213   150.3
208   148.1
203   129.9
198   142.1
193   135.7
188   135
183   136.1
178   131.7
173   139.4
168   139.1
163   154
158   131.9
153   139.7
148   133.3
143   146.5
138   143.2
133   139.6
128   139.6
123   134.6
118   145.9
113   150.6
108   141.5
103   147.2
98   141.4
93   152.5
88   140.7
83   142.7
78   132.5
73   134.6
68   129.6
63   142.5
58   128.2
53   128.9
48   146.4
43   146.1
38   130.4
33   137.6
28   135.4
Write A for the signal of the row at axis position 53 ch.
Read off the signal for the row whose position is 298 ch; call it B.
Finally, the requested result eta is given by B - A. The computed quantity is 19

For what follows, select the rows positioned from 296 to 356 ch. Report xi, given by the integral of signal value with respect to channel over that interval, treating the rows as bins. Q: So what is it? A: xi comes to 8460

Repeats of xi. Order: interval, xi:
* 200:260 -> 8518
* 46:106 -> 8334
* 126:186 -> 8368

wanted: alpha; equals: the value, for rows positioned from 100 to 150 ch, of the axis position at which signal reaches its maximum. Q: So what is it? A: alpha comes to 113 ch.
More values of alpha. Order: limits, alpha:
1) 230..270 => 243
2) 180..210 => 208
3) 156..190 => 163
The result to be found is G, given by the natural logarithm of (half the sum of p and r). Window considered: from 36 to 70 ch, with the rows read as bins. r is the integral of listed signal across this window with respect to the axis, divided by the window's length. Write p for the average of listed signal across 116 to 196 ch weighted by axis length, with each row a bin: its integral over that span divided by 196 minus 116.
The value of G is 4.925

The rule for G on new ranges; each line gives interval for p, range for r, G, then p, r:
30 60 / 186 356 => 4.930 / 136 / 140.4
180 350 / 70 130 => 4.949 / 140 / 141.9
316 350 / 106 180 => 4.940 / 139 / 140.8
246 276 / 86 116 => 4.932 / 132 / 145.7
